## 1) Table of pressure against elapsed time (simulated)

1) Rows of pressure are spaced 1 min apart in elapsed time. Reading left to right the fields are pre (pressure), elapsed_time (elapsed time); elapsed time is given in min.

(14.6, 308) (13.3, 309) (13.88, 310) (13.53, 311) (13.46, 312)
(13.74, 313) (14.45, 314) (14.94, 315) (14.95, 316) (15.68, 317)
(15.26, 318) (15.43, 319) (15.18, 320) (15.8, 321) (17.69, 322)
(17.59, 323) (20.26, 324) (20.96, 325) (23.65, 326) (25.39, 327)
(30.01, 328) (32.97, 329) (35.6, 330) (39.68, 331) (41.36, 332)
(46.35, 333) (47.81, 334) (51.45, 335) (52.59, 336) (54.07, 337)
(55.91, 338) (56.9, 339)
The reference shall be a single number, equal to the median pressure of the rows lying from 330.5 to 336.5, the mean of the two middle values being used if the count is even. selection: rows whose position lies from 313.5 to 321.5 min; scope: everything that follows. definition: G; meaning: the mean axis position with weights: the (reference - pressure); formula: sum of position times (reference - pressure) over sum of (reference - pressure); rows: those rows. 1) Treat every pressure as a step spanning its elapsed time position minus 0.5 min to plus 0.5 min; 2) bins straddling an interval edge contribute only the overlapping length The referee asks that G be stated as 317.5 min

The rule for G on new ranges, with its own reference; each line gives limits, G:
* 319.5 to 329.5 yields 323.9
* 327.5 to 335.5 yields 329.0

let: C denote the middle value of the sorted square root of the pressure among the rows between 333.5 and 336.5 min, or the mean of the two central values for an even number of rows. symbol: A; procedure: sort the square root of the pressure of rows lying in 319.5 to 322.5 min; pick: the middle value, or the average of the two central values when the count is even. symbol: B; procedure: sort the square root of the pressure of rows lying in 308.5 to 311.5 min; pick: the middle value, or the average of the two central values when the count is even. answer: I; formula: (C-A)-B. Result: -0.5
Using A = 3.97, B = 3.68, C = 7.2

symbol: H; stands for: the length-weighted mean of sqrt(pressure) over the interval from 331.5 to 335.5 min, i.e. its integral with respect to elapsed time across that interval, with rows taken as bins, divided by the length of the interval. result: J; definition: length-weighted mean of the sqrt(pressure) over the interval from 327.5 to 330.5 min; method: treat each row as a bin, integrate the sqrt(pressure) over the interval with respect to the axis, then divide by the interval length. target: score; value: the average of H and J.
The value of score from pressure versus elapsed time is 6.3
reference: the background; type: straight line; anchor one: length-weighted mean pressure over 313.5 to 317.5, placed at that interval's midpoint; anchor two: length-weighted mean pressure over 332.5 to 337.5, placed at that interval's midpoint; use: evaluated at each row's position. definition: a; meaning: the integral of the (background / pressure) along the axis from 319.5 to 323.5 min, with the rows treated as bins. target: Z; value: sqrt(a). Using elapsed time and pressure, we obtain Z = 2.5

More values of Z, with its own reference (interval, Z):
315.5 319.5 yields 2.2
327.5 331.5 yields 2.2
